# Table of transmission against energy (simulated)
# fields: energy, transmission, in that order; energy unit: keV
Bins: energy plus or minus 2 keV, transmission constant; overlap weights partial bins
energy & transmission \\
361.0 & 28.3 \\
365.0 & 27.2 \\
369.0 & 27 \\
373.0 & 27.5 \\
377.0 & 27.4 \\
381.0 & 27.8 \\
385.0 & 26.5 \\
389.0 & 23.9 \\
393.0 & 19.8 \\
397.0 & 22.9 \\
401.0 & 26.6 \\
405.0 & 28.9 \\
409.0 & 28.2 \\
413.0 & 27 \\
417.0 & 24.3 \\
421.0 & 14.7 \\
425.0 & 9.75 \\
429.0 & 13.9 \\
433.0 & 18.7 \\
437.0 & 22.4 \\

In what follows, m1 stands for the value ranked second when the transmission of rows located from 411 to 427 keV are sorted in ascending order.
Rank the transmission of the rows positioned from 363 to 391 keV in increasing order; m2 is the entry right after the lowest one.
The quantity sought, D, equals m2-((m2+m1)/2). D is 5.9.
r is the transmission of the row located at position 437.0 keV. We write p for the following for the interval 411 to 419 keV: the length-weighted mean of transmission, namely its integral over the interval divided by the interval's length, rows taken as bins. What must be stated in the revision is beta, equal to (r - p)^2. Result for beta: 11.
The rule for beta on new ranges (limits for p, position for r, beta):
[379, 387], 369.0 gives 0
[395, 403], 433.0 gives 37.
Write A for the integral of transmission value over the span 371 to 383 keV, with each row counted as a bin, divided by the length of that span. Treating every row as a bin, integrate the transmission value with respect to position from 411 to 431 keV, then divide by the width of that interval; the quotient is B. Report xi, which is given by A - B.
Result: 10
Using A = 27.6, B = 18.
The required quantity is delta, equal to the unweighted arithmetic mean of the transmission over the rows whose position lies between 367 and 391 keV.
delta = 27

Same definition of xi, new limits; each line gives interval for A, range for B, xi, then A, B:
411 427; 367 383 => -8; 18.9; 27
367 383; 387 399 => 5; 27.4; 22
